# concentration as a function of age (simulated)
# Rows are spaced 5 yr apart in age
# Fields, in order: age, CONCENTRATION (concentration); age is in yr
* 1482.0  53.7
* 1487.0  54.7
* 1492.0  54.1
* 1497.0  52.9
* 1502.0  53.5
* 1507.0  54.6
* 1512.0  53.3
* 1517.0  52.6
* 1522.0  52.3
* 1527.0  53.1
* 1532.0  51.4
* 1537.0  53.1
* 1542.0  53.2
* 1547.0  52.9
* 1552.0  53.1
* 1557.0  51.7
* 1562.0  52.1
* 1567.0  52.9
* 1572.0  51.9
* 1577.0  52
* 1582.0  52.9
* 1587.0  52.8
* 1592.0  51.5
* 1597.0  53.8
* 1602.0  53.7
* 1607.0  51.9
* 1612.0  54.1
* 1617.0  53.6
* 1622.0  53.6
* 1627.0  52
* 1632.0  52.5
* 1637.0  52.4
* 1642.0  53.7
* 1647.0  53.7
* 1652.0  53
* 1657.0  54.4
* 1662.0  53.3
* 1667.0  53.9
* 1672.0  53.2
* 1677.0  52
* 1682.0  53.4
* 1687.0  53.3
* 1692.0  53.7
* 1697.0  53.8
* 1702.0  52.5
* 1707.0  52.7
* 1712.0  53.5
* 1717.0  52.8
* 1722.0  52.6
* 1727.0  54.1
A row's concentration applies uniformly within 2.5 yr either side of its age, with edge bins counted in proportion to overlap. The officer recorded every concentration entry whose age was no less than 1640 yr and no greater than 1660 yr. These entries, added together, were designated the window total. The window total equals 215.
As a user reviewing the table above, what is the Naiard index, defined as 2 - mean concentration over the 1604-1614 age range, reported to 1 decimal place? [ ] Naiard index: -51.0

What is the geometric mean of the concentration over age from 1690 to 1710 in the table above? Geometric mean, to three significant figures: 53.2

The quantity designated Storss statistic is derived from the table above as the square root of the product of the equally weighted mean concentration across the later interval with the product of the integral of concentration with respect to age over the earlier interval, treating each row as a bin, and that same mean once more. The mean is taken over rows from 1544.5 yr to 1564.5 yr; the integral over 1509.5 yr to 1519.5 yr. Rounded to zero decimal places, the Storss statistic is 1207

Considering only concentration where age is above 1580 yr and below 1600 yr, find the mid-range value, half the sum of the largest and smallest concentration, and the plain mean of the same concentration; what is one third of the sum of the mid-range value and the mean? 35.1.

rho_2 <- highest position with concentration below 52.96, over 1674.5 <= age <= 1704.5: 1702.0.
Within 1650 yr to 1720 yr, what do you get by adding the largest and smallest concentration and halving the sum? 53.2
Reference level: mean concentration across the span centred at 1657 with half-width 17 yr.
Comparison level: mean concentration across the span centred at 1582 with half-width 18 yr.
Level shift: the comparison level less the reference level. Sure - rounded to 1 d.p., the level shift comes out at -1.1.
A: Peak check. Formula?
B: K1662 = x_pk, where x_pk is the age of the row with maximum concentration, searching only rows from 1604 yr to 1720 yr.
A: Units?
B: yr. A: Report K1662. 1657.0 yr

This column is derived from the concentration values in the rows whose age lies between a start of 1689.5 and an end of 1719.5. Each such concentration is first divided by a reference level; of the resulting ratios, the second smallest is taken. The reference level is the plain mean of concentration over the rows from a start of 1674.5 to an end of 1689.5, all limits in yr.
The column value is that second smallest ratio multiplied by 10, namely 10.0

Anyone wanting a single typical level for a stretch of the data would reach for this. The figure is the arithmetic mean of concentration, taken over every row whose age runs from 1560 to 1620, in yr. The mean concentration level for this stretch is 52.8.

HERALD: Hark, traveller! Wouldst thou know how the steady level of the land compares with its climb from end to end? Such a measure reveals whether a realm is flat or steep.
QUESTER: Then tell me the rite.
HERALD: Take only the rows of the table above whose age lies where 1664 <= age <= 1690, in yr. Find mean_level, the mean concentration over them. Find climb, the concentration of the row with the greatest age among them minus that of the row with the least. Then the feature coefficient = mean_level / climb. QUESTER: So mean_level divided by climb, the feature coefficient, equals -89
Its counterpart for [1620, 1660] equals 66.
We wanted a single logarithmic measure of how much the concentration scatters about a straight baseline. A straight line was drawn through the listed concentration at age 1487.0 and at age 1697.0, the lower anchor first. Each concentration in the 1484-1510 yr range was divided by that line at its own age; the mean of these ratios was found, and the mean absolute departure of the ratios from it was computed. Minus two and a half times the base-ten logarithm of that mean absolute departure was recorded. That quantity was 4.90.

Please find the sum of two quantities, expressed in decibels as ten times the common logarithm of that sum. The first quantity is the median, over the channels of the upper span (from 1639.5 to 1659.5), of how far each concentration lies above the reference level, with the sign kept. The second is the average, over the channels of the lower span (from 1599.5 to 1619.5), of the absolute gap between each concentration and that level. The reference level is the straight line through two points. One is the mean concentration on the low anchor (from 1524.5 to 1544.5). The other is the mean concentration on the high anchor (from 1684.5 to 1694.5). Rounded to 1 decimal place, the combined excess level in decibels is 1.0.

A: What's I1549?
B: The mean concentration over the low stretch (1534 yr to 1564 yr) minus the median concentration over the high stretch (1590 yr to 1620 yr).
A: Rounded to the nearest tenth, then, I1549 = -1.0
